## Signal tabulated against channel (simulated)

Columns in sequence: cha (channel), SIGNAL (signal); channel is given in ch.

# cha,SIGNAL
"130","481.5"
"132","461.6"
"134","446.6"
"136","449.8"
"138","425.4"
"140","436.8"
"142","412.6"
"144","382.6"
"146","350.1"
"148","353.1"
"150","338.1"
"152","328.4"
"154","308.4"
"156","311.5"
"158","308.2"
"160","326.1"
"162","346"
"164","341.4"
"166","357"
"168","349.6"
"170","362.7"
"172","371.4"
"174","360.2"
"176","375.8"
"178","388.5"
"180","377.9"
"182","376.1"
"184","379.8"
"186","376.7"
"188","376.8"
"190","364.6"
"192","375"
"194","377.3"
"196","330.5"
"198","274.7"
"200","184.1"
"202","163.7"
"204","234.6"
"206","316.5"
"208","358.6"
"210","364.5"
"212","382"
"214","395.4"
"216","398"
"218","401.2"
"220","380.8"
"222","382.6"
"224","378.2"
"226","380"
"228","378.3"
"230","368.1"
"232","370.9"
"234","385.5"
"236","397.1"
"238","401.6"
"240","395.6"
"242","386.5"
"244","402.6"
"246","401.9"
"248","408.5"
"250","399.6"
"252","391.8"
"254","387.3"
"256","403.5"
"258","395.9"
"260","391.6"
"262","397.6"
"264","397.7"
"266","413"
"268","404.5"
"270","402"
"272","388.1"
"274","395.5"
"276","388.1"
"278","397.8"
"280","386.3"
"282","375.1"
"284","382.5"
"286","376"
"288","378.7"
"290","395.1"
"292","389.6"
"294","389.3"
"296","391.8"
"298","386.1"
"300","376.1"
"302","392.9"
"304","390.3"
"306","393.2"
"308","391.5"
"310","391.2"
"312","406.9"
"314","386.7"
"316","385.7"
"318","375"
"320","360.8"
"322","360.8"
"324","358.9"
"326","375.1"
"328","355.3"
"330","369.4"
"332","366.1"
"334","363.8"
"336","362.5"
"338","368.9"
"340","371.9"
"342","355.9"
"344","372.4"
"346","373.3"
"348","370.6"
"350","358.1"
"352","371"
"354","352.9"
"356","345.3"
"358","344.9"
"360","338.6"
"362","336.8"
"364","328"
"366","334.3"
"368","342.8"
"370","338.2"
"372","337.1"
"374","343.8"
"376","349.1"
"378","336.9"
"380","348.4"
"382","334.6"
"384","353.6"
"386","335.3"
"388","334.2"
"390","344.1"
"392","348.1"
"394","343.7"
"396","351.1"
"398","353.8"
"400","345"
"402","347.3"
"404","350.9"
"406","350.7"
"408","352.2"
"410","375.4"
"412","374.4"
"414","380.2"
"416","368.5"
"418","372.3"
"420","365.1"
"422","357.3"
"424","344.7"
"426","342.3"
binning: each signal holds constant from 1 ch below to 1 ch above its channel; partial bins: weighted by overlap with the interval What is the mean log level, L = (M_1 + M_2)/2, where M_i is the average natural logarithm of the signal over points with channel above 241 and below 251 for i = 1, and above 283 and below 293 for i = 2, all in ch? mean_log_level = 5.97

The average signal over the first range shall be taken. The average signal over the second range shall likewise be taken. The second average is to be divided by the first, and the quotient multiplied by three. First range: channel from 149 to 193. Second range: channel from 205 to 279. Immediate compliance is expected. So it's 3.3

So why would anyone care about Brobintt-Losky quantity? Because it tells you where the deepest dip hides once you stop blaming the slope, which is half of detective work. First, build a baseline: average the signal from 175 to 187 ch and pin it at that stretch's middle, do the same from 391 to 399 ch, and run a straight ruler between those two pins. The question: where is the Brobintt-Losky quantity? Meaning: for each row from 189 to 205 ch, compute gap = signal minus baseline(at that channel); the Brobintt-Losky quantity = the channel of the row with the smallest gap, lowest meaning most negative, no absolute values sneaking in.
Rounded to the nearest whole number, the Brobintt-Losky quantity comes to 202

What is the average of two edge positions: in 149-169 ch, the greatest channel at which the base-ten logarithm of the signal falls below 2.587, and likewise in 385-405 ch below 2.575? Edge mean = 286 ch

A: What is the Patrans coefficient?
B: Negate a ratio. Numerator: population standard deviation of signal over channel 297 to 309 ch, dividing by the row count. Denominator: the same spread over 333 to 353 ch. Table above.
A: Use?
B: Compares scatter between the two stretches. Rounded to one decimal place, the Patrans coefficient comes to -1.0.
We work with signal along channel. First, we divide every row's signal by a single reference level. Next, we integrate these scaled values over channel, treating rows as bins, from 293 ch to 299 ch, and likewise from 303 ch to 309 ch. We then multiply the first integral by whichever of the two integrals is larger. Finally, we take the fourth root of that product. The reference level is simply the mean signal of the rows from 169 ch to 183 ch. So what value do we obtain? 2.51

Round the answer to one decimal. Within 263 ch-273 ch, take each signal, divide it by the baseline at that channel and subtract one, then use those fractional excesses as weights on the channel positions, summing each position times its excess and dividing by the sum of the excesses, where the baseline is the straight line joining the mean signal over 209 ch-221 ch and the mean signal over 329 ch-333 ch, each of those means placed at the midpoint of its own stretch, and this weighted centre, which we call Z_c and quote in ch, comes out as 267.5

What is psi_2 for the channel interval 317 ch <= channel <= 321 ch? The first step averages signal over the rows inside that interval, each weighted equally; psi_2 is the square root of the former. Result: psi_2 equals 19.2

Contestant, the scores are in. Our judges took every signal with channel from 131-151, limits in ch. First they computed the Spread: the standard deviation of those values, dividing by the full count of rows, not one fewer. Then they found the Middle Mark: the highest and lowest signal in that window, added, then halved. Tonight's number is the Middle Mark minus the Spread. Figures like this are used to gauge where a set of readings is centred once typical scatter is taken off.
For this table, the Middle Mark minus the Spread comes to 356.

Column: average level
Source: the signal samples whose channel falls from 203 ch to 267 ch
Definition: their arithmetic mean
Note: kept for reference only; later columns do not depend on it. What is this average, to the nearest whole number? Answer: 383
